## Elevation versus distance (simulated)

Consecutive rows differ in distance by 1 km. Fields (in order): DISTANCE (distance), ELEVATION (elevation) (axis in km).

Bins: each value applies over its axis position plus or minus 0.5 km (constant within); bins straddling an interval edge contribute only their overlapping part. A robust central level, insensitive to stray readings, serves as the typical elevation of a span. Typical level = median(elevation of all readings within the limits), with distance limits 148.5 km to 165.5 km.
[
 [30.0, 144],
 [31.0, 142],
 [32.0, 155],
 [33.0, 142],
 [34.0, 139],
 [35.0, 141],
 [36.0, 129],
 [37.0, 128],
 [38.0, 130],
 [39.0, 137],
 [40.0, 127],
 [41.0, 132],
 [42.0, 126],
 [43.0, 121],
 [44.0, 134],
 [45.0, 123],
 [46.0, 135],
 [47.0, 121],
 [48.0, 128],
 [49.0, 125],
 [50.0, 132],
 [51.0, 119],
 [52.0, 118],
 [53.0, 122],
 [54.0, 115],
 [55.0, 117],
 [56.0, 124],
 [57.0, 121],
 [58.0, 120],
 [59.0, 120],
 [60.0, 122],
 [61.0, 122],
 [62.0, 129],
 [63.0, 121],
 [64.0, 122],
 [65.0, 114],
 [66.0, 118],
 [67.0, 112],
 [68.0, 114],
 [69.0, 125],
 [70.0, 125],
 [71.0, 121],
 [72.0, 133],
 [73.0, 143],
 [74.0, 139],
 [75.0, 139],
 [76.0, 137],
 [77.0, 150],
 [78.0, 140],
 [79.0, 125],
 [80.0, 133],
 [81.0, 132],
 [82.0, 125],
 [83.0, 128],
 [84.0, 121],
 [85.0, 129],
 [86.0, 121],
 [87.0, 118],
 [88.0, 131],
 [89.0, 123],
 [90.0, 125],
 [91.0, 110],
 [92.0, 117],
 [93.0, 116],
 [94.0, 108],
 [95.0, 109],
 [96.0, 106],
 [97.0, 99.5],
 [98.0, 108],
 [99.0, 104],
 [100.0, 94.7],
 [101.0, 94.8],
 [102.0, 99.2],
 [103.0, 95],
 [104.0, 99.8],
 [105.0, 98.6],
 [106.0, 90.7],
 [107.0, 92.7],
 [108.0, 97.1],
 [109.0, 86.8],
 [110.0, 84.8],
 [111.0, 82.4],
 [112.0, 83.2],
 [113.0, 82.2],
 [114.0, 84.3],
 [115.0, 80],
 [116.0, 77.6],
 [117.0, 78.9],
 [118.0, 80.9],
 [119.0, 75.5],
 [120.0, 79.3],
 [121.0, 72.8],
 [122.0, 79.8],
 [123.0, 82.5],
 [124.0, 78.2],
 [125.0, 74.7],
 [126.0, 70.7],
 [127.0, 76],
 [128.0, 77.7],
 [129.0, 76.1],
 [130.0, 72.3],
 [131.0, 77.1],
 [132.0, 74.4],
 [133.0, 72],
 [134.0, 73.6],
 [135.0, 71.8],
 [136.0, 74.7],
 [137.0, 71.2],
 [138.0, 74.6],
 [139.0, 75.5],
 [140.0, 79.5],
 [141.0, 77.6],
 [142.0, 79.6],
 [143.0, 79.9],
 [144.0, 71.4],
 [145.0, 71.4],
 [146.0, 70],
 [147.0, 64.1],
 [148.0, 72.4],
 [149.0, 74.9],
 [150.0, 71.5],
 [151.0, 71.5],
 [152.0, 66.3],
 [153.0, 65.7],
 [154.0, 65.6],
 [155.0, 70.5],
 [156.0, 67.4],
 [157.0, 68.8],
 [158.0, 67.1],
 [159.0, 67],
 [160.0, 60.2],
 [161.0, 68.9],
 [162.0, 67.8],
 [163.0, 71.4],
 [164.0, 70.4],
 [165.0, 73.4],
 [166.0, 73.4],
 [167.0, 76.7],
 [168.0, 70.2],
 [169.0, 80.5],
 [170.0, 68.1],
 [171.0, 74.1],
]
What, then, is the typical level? 69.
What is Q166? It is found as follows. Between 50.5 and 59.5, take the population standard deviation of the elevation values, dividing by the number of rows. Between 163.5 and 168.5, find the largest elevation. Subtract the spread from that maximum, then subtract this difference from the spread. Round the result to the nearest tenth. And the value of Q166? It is -71.6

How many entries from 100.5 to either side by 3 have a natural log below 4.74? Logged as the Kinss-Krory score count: 6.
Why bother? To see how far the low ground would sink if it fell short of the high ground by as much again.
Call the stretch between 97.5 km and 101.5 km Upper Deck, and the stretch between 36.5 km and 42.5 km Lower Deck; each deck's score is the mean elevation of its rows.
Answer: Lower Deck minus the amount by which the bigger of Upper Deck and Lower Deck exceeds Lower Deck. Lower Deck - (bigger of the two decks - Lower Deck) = 130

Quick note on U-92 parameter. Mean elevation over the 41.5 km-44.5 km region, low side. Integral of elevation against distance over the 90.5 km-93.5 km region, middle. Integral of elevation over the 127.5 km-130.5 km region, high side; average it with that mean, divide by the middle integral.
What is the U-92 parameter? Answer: 0.51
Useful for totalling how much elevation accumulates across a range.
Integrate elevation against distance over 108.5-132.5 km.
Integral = 1888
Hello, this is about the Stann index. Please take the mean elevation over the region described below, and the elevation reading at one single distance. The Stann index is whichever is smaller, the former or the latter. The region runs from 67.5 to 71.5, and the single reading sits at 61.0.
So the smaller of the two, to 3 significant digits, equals 121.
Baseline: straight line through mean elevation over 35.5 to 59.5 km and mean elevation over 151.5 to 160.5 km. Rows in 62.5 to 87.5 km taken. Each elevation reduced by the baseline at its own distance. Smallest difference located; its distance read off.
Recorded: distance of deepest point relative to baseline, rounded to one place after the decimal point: 67.0 km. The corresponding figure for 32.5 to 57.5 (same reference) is 54.0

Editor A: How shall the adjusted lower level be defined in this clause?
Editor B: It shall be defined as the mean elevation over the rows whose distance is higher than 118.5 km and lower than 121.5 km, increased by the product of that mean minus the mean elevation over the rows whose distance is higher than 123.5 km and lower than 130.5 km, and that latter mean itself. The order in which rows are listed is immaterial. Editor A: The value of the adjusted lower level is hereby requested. 133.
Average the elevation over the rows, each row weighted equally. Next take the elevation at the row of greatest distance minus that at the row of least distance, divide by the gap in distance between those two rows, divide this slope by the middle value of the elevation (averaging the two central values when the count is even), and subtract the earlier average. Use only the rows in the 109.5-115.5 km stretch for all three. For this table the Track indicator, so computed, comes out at -83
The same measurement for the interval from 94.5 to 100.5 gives -104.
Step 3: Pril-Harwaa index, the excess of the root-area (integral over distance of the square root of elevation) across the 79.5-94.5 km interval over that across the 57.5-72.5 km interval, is 1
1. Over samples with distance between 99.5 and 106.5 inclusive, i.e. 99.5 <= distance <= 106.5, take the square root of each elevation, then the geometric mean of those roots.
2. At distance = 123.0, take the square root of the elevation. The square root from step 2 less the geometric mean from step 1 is -0.7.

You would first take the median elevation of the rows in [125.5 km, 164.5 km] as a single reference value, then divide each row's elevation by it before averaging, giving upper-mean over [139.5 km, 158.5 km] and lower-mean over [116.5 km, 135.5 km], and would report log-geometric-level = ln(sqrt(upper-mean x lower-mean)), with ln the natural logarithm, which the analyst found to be 0.0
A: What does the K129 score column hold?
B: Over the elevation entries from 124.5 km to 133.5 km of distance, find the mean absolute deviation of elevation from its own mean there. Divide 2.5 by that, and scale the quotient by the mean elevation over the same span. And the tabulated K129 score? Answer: 95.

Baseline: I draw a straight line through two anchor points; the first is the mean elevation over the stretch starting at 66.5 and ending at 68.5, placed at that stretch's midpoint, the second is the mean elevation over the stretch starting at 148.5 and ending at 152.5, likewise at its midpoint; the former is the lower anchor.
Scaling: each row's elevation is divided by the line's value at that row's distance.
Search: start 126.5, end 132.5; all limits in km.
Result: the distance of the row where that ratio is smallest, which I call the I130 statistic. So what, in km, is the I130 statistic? 130.0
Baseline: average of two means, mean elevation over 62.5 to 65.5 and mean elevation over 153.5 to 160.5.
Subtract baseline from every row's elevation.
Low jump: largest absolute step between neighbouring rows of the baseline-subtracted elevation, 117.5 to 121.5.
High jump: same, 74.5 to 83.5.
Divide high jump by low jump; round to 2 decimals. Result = 2.31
